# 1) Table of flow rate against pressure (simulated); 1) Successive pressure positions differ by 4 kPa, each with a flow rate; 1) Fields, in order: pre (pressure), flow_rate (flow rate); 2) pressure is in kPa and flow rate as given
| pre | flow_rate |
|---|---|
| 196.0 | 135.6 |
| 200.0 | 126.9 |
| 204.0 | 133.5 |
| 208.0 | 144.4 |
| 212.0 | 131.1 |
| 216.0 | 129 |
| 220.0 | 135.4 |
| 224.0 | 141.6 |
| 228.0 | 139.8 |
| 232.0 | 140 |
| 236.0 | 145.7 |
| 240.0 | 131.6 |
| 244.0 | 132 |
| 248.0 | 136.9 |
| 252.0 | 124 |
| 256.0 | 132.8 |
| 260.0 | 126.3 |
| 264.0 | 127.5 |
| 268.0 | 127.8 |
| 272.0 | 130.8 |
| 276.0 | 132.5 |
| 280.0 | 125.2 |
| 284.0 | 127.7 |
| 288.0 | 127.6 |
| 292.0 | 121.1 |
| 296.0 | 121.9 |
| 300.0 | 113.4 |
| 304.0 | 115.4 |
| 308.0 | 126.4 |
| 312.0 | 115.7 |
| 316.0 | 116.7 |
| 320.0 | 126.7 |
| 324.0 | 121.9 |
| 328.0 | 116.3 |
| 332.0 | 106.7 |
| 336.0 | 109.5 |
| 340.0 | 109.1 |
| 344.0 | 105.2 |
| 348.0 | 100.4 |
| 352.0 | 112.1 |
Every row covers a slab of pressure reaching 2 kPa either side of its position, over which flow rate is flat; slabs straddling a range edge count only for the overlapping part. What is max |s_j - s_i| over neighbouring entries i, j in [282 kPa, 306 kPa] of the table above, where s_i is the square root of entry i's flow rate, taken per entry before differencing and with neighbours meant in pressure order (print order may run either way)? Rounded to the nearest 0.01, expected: 0.39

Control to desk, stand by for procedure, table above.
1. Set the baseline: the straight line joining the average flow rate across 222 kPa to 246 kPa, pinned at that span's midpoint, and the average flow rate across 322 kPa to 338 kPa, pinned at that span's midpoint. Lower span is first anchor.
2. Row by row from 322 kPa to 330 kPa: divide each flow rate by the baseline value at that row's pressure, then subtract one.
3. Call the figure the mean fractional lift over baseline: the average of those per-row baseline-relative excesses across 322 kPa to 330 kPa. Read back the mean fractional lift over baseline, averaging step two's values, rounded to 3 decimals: 0.039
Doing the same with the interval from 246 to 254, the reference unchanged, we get -0.029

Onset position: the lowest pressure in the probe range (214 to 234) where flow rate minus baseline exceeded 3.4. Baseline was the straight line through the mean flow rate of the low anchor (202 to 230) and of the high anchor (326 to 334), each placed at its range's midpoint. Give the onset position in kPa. 224.0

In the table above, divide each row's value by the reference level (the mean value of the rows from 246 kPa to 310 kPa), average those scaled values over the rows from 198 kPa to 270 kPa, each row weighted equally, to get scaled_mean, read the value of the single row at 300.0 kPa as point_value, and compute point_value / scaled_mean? 107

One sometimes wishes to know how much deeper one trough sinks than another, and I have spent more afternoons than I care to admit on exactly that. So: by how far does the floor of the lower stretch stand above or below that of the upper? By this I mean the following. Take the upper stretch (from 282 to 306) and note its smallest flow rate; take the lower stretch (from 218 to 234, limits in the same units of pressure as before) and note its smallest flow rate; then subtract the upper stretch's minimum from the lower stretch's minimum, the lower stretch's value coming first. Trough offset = 22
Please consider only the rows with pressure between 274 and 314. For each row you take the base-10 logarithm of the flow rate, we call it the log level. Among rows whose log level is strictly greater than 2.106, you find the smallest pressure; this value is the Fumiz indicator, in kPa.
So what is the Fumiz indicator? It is 276.0 kPa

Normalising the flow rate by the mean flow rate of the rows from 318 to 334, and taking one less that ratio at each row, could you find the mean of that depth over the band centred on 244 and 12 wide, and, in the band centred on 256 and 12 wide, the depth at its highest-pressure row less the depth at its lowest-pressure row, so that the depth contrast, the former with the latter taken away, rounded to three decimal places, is -0.113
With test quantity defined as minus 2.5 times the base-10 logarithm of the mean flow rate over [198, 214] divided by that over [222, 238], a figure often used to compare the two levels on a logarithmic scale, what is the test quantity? 0.06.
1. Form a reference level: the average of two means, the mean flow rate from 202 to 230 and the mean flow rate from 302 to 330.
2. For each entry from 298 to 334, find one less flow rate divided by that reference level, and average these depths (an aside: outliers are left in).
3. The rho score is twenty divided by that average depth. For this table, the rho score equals 245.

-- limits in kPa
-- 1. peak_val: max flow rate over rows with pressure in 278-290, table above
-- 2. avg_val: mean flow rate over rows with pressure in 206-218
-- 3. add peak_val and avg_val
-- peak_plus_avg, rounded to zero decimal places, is 263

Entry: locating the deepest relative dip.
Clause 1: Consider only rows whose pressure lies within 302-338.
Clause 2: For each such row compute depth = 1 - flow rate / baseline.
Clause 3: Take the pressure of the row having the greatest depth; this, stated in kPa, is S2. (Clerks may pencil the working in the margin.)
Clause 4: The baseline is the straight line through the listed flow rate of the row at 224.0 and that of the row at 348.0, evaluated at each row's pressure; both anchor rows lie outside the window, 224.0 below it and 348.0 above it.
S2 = 304.0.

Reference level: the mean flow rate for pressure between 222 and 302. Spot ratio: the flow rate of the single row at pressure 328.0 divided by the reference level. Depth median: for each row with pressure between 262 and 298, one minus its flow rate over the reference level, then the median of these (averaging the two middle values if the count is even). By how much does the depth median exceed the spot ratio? -0.87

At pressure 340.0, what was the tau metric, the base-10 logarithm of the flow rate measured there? 2.04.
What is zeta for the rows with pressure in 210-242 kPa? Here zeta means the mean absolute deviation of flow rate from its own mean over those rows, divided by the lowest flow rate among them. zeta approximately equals 0.039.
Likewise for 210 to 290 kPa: 0.038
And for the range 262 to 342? 0.061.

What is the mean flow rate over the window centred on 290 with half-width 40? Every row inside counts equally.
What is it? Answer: 124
